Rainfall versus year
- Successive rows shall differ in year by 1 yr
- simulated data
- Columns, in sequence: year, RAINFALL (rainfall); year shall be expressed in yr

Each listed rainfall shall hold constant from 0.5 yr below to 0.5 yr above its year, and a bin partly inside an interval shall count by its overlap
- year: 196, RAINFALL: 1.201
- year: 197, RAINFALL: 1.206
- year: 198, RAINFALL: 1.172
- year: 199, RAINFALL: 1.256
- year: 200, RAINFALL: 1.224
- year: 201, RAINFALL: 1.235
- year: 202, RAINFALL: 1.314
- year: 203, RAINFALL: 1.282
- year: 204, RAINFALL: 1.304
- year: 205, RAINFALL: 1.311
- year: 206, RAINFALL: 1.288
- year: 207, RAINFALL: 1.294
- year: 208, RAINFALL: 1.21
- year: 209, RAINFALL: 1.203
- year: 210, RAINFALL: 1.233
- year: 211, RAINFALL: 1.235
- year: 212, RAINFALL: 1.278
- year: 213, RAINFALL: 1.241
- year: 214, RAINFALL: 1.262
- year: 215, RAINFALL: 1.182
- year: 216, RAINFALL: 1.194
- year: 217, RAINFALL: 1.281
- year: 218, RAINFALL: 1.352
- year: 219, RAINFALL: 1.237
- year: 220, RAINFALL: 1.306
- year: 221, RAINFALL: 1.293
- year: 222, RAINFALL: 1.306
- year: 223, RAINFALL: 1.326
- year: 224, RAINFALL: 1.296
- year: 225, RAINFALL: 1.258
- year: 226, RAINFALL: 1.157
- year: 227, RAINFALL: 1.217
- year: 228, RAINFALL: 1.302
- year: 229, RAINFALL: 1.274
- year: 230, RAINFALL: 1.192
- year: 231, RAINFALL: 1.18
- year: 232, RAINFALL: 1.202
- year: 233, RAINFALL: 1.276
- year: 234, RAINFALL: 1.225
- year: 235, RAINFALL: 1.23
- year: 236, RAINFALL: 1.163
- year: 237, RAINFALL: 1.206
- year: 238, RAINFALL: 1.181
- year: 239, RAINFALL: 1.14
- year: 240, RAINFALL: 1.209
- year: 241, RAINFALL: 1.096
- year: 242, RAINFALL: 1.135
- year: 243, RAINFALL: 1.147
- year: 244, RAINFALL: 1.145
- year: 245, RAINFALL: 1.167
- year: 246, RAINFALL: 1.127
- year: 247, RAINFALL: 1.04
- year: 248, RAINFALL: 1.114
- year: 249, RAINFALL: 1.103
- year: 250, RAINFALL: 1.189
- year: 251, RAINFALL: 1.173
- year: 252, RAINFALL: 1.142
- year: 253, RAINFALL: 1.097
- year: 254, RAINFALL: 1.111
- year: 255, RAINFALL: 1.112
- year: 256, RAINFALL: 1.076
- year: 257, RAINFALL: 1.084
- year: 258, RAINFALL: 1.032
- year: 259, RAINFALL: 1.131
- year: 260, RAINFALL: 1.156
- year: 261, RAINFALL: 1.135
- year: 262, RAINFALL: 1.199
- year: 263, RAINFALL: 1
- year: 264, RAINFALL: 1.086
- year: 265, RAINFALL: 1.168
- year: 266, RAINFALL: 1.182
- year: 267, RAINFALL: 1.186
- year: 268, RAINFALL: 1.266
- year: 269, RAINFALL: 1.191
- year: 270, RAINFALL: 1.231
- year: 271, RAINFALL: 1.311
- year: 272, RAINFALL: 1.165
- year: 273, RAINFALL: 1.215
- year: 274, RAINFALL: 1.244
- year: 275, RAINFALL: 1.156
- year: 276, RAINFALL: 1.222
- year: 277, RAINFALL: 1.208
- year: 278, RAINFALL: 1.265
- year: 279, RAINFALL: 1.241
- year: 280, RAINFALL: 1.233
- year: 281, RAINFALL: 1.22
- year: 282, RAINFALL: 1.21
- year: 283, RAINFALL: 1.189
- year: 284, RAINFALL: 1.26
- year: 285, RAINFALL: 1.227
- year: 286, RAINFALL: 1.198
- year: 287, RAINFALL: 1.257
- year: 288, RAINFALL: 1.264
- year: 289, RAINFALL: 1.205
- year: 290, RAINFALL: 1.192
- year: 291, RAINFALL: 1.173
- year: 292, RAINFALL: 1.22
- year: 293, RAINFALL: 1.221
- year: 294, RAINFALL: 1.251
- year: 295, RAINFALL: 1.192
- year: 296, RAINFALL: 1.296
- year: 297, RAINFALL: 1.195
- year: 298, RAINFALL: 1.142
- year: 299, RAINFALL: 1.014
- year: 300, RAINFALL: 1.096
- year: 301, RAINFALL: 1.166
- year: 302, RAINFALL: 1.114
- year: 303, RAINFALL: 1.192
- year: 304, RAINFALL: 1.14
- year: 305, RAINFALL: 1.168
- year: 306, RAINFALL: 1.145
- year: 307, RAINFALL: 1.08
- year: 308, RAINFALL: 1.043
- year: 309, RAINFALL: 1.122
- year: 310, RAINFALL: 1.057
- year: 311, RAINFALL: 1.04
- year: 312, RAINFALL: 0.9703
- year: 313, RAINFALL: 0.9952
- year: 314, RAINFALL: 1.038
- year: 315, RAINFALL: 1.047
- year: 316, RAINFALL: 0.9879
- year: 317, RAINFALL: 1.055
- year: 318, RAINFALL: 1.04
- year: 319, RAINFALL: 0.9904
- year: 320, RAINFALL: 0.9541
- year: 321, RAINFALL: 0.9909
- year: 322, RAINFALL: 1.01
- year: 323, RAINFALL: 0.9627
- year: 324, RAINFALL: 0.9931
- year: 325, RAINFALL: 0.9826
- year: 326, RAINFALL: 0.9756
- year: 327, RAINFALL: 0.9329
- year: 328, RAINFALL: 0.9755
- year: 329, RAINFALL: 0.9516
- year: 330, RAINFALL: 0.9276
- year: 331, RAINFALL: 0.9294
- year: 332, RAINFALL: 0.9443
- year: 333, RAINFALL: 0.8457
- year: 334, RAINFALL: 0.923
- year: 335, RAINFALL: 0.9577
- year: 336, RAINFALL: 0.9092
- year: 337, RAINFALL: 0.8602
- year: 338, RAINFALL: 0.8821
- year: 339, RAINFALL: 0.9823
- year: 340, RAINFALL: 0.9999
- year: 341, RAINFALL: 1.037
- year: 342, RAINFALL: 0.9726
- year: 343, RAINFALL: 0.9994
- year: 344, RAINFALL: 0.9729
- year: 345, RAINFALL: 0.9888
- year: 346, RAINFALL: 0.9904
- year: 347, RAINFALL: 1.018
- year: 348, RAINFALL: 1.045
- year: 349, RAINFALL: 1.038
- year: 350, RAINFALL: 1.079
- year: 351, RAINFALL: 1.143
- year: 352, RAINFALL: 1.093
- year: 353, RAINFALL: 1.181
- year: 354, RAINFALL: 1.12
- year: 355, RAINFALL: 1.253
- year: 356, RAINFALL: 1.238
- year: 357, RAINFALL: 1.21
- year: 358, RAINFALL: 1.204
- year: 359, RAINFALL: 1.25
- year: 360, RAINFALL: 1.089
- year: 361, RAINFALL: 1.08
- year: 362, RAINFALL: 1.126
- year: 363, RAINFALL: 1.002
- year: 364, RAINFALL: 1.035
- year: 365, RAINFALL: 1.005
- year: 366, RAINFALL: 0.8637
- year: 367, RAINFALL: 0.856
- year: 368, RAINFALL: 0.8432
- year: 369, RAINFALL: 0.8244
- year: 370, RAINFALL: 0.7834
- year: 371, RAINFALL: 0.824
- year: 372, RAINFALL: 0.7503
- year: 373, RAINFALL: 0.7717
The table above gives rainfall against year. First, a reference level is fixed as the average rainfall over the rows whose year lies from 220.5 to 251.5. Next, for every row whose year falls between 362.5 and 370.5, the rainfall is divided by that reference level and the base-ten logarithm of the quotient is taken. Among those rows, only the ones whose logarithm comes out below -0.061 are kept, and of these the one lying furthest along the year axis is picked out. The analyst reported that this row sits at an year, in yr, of 370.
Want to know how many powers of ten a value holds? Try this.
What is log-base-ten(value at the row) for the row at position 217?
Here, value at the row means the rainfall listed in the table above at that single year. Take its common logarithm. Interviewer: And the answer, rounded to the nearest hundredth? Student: 0.11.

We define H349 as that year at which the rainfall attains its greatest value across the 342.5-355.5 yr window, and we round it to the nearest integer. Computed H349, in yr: 355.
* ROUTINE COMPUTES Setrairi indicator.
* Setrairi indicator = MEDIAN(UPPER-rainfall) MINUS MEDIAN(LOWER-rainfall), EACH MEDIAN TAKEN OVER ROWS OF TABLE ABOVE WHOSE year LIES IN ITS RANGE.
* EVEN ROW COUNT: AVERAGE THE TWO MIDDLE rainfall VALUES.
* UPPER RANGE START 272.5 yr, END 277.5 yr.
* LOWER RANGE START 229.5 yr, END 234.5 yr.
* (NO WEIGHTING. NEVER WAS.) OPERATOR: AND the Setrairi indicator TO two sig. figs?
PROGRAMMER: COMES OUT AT 0.013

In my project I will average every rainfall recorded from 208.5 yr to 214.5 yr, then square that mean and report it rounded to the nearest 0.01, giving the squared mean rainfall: 1.54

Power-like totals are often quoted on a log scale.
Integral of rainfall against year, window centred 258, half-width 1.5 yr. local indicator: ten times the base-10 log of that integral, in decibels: 5.1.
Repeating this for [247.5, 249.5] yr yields 3.5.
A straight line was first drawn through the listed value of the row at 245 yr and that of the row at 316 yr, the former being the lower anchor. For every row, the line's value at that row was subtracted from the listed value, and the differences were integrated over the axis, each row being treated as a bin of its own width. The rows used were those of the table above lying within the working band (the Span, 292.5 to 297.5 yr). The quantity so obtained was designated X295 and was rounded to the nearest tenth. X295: 1.0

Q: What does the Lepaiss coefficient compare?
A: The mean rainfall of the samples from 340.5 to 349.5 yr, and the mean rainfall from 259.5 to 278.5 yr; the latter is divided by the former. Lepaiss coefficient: 1.18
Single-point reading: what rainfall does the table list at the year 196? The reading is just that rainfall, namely 1.201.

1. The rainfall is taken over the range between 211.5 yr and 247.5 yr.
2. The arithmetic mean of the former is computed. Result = 1.22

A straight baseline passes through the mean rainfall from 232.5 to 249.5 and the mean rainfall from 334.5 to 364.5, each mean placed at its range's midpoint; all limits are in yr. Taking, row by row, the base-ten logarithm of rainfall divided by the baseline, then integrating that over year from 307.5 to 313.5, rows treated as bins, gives -0.1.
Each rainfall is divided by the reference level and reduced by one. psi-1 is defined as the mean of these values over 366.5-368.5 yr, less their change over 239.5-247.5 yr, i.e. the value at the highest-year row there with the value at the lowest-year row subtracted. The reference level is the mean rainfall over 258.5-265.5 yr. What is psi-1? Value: -0.1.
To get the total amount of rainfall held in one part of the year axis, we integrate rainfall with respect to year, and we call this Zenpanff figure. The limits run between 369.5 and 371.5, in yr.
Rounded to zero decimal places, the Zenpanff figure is 2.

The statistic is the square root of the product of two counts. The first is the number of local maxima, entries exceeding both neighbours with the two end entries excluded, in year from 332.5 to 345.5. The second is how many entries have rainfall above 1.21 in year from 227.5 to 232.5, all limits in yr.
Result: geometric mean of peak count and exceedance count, 2.4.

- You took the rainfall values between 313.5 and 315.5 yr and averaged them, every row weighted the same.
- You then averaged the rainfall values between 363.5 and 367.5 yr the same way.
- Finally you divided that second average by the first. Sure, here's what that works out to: 0.902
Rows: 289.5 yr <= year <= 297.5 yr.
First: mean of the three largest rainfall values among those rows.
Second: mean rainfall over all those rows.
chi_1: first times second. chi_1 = 1.53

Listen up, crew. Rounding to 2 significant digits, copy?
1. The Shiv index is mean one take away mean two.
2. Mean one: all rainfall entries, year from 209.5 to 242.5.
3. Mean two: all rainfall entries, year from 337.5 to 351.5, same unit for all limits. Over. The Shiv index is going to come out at 0.22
